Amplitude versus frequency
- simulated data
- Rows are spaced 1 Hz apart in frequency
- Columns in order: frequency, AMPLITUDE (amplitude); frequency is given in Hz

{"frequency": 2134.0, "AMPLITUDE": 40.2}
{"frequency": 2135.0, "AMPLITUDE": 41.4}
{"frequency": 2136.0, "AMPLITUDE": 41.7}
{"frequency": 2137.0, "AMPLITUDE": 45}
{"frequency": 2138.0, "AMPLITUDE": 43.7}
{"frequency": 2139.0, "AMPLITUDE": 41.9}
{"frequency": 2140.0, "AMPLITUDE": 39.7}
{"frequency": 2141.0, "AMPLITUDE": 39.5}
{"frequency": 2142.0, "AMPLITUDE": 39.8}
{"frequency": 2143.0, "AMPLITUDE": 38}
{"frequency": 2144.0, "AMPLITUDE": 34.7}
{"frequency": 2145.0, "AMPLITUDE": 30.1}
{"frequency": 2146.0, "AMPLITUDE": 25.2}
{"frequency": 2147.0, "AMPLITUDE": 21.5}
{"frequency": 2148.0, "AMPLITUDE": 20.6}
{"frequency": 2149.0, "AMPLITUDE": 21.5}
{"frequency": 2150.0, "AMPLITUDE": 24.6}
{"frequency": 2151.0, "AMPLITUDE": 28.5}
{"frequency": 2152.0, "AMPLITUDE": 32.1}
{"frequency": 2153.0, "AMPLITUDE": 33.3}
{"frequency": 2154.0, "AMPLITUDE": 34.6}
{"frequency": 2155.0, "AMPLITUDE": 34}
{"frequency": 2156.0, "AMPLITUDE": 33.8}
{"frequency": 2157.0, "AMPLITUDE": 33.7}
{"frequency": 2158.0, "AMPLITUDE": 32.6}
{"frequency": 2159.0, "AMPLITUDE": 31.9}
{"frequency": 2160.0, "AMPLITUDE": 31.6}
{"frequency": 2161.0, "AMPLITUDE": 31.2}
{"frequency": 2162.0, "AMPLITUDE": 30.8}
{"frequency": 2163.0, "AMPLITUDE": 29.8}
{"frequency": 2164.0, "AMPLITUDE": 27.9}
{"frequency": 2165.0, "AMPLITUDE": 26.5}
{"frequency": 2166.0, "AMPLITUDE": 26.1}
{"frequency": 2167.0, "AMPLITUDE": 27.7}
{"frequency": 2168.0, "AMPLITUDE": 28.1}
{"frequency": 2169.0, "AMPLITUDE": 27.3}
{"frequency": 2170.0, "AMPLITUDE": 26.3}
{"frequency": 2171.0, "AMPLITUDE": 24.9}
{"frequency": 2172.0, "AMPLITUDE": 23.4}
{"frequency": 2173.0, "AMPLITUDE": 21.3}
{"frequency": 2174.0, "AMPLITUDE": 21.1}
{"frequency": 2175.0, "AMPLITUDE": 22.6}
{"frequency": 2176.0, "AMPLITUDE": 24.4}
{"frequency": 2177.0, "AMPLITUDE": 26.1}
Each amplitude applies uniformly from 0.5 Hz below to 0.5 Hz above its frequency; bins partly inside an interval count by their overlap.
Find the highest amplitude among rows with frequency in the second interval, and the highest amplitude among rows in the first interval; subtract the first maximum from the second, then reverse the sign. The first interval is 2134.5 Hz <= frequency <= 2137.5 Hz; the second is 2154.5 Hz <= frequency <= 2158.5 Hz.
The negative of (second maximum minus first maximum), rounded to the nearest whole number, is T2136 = 11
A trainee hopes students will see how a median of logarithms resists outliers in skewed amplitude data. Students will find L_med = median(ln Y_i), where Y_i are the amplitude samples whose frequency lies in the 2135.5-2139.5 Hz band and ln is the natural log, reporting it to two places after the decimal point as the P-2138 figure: 3.76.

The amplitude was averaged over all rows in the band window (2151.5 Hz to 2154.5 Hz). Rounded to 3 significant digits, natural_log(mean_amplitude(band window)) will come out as 3.51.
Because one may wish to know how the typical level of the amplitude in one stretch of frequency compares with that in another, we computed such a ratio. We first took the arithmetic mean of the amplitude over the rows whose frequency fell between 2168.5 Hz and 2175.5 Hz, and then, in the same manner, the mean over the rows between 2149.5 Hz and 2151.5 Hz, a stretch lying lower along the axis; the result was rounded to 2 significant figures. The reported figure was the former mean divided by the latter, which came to 0.90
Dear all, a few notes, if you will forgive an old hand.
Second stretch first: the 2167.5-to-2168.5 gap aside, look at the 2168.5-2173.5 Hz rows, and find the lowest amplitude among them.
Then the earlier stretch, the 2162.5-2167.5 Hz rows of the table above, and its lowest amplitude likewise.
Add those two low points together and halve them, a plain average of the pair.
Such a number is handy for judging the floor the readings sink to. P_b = 23.7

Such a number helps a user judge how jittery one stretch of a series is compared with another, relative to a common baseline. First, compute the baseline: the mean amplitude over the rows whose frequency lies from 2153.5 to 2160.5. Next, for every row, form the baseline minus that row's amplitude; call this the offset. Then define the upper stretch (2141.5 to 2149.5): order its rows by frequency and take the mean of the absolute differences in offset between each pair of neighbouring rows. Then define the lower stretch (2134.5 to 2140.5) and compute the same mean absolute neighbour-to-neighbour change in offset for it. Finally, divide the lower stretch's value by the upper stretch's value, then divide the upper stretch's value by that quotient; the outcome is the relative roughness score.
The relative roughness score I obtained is 4.63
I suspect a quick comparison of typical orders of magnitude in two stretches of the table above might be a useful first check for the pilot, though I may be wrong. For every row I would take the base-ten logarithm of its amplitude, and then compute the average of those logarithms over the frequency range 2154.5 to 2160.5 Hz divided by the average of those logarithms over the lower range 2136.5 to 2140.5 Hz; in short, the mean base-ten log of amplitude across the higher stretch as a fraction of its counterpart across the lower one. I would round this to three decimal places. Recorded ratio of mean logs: 0.932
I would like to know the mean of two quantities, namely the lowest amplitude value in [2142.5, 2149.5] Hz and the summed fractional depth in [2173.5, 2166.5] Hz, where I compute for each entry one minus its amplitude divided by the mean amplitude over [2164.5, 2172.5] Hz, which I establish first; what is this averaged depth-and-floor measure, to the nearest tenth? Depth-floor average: 10.4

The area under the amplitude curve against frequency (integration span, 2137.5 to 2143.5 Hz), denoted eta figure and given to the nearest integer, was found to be 243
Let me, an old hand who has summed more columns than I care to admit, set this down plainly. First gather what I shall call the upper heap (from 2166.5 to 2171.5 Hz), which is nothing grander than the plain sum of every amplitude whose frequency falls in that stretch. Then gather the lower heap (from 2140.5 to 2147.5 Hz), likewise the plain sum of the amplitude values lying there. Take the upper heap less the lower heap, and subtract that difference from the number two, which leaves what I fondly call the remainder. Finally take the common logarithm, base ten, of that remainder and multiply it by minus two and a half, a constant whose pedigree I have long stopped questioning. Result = -5.0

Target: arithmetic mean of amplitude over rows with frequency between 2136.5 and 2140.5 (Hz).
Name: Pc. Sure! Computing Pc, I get 42.6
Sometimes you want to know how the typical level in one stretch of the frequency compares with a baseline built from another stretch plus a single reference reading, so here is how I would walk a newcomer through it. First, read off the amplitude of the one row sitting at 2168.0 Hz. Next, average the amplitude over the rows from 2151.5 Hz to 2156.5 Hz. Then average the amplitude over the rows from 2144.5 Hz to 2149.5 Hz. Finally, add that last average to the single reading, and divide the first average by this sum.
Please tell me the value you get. 0.65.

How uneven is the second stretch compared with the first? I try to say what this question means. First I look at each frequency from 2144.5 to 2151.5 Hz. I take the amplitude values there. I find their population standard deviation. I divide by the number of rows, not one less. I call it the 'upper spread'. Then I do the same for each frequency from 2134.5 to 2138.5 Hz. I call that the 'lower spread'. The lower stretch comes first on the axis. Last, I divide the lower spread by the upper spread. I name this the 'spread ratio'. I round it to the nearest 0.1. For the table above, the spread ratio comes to 0.4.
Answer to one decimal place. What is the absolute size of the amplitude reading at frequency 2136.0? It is 41.7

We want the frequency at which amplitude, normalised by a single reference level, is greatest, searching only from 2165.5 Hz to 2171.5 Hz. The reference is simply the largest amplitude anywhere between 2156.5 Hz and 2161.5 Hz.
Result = 2168.0 Hz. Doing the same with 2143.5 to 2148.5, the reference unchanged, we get 2144.0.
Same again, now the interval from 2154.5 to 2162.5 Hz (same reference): 2155.0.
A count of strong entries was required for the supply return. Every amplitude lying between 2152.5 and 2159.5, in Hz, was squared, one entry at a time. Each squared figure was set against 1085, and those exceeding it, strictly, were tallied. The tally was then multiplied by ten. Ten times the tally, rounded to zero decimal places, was 50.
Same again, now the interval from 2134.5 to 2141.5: 70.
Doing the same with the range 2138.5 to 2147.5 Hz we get 60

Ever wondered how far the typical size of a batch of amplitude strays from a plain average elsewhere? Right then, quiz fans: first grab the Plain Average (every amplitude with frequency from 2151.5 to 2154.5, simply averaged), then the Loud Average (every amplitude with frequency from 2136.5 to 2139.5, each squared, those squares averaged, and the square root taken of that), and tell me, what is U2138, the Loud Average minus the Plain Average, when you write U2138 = 10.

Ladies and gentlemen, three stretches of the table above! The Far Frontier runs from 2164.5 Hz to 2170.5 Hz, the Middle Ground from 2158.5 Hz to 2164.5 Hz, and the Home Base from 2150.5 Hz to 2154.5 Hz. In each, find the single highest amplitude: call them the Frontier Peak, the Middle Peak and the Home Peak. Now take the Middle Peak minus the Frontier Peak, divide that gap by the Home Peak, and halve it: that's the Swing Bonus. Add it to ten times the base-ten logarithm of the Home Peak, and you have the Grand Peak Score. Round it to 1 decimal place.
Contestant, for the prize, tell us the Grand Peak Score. 15.4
